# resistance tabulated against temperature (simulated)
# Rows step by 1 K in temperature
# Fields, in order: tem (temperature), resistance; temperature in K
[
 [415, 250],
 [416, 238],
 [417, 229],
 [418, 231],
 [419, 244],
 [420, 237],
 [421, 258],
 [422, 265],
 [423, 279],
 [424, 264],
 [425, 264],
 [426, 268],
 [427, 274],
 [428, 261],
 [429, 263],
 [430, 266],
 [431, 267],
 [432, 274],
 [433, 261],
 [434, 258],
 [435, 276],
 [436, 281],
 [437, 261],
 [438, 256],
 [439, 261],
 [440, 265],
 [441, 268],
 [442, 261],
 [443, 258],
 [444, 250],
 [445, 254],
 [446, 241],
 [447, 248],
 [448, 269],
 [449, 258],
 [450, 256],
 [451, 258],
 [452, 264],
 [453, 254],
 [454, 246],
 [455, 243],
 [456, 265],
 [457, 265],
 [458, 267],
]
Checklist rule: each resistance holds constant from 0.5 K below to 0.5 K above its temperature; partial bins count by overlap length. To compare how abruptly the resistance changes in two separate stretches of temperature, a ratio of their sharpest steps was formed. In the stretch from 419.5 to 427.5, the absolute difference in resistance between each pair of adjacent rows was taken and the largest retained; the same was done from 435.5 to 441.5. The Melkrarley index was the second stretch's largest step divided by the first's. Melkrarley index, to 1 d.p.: 1.0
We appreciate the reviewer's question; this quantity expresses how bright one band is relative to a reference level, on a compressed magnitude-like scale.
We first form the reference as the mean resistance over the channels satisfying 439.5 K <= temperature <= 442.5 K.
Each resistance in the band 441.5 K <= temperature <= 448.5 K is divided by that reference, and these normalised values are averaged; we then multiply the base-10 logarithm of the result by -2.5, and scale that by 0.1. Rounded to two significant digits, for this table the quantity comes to 0.0043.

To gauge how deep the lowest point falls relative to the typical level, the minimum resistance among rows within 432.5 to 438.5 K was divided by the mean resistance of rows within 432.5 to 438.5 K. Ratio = 0.96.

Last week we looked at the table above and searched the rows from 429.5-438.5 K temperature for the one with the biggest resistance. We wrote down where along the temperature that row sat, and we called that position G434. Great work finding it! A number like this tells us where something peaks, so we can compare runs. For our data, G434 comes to 436 K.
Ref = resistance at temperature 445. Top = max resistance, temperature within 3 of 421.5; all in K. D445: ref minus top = -25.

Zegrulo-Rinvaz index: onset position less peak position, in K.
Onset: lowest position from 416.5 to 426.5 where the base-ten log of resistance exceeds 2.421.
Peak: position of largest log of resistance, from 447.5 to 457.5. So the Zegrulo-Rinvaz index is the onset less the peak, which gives -26 K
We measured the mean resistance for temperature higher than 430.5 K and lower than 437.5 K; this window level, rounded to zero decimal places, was 268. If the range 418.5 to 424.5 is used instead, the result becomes 258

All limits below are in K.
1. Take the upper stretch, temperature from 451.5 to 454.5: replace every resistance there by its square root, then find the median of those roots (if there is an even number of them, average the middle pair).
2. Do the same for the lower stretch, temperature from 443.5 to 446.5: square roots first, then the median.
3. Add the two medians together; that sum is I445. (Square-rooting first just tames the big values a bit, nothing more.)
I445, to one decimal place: 31.7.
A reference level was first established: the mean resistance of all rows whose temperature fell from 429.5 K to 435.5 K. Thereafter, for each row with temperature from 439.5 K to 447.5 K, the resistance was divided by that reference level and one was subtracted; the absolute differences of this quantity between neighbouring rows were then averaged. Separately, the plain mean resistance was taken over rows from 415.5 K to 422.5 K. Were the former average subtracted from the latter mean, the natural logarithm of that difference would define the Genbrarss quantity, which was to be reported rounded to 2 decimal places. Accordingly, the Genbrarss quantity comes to 5.49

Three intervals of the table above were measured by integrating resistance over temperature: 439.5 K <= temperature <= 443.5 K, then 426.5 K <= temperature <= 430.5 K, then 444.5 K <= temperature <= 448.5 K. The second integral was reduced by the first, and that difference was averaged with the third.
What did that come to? 512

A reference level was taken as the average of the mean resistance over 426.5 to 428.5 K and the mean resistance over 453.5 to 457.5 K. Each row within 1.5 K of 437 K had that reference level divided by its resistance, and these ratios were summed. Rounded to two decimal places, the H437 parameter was 2.95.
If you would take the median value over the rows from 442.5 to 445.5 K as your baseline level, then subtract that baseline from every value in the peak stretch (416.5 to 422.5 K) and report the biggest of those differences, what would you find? 11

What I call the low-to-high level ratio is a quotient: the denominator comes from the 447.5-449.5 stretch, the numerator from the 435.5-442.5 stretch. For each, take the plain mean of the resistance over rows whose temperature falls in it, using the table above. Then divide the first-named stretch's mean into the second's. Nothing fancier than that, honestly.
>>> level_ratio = 1.00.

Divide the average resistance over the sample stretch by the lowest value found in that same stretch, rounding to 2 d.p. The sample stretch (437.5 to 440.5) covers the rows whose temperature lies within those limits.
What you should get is 1.02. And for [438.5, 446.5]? 1.07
